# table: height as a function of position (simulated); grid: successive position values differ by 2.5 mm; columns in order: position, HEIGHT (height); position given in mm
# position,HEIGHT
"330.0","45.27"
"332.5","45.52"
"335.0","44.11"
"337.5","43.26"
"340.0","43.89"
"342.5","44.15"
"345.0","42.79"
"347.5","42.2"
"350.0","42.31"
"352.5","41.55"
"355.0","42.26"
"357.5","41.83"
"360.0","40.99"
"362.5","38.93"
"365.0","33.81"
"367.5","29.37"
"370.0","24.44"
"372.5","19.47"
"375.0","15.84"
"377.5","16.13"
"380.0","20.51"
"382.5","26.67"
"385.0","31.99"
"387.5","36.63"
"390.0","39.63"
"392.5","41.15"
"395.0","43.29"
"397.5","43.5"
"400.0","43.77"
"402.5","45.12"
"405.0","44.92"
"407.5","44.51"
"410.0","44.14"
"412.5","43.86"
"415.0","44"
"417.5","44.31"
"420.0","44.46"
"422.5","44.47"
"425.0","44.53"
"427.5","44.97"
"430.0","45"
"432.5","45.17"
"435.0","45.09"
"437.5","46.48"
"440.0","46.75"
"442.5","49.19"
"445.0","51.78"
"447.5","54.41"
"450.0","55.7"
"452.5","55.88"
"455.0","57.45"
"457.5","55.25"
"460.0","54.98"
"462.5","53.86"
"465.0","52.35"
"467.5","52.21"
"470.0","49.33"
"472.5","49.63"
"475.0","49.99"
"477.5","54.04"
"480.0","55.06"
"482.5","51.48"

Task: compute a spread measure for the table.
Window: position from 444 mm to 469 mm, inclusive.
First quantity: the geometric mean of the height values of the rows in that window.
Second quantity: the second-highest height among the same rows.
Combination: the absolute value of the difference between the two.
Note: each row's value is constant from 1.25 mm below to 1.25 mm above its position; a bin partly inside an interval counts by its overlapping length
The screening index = 2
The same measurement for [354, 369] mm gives 4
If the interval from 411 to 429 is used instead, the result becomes 0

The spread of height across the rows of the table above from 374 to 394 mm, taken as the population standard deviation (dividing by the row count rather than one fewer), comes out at 9.6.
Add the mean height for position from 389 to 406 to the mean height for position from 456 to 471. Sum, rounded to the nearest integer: 96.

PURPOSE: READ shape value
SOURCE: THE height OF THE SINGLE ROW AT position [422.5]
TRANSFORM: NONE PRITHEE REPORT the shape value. 44.47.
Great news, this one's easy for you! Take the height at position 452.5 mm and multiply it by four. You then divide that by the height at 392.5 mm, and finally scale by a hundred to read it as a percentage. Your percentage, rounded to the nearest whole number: 543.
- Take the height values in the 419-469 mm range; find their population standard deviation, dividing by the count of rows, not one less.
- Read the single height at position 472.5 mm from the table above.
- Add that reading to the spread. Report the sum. 54.3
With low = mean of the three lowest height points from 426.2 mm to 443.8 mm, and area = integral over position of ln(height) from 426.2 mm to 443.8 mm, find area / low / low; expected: 0.033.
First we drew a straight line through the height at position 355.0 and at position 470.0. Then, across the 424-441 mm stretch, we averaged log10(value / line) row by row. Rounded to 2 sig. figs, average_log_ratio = -0.015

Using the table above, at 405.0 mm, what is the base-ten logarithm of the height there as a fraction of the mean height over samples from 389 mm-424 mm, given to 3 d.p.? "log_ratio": 0.012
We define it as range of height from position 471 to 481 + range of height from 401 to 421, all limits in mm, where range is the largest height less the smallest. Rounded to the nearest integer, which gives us 7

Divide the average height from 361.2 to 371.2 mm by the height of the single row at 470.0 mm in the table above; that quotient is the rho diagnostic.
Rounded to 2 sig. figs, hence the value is 0.64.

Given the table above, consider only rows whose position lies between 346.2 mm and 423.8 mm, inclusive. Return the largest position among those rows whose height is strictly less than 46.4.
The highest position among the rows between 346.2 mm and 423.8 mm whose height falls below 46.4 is 422.5 mm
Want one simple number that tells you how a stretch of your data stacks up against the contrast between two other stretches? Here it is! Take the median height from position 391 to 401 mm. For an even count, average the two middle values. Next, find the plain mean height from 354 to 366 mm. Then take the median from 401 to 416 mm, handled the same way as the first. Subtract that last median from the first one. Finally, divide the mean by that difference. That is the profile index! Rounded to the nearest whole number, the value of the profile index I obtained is -43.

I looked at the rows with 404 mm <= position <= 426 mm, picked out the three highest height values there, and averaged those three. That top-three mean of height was 44.7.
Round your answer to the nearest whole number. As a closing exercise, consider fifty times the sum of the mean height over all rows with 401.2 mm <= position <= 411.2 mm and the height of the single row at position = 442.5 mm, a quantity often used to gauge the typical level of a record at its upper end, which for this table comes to 4693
